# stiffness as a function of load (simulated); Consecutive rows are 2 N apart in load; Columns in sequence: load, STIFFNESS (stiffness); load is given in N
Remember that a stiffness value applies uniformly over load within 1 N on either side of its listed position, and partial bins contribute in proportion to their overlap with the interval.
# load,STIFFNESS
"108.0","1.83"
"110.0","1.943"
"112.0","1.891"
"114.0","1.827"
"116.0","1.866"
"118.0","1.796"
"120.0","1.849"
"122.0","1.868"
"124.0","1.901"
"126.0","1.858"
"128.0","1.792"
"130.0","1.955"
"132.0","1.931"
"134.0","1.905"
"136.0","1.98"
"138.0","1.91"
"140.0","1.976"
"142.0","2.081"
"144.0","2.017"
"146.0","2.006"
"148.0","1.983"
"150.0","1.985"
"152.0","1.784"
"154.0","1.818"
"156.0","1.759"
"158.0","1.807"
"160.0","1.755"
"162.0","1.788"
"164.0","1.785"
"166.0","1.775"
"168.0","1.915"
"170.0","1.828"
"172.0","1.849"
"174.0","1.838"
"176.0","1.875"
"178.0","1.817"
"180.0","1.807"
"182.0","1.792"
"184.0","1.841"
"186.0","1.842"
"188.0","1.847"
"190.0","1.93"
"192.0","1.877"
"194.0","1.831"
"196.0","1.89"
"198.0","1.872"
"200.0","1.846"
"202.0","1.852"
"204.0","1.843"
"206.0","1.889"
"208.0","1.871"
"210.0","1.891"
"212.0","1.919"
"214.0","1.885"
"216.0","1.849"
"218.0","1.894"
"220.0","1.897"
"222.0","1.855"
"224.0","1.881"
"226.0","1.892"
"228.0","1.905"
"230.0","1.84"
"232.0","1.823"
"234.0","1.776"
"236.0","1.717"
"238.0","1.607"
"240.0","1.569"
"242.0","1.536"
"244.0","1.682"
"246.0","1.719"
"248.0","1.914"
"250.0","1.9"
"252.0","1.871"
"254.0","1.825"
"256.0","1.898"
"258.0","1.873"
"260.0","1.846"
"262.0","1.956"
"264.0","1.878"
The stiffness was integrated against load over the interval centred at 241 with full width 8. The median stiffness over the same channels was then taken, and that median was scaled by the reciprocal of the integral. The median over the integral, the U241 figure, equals 0.1242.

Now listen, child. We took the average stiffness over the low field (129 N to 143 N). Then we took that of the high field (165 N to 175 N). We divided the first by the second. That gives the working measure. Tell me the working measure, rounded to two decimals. 1.07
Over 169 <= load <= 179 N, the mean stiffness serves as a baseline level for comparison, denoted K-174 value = 1.84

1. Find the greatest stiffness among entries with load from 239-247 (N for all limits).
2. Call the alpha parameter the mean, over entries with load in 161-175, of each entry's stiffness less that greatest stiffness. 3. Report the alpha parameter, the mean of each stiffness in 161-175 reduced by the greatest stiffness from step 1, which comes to 0.11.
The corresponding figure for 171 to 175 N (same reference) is 0.12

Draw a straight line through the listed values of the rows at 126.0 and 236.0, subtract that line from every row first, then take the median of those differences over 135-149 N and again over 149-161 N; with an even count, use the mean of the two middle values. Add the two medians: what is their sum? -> 0.13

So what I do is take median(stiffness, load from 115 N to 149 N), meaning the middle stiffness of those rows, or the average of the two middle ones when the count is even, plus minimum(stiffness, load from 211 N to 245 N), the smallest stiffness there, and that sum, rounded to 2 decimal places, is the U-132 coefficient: 3.45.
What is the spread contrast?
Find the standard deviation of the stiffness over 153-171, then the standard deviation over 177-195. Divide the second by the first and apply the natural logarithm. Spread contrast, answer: -0.17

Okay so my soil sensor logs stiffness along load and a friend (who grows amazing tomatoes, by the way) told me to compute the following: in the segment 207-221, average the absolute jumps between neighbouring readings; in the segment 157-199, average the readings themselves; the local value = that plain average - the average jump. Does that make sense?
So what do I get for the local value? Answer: 1.81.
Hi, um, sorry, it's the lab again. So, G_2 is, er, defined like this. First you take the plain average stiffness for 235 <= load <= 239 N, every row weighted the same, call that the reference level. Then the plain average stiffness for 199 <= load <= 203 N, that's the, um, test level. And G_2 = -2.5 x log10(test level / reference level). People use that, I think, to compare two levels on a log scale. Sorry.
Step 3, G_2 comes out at -0.12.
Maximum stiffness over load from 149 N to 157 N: 1.985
